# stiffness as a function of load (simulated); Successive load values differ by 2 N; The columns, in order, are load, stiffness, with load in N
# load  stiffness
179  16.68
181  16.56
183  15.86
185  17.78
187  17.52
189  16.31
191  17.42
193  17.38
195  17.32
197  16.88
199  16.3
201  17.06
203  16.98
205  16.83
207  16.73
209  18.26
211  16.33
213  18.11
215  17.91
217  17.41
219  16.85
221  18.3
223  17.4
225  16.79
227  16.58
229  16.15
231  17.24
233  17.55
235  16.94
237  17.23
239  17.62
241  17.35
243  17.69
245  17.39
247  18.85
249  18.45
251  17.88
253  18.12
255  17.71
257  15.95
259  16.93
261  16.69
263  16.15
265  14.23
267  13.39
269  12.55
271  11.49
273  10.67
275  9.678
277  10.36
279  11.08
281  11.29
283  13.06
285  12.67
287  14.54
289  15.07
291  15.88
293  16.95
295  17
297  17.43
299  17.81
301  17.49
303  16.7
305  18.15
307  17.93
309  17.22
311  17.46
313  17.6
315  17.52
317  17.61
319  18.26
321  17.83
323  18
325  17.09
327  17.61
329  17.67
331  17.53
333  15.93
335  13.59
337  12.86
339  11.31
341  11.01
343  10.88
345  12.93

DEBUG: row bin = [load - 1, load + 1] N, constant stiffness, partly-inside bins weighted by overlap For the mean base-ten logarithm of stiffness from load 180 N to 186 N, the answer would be 1.22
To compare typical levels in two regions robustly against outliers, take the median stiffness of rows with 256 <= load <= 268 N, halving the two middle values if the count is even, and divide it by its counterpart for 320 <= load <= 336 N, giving 0.91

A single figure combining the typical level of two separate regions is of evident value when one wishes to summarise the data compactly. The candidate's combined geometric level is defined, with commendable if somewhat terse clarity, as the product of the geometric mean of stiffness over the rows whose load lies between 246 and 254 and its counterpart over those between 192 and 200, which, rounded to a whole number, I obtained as 311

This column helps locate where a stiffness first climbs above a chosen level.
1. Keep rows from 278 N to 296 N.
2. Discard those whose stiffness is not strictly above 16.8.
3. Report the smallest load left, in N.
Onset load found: 293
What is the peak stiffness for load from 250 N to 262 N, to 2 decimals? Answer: 18.12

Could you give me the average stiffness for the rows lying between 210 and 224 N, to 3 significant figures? 17.5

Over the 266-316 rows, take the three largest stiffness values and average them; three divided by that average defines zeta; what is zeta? 0.167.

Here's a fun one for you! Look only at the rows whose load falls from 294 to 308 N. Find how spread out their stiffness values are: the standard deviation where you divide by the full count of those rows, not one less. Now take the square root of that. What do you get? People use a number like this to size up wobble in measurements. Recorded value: 0.69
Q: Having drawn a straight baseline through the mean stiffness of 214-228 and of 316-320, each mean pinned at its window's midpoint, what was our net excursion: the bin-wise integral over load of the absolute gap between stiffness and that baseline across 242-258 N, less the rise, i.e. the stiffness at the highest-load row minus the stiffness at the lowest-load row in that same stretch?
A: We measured 12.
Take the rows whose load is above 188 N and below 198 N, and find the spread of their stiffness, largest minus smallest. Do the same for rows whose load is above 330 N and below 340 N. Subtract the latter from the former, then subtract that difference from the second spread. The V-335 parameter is 11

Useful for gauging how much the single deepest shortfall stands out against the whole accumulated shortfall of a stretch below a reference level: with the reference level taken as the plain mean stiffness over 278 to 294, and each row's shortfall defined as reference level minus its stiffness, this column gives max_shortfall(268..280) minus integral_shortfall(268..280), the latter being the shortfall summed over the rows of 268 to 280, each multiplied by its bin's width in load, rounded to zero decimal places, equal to -30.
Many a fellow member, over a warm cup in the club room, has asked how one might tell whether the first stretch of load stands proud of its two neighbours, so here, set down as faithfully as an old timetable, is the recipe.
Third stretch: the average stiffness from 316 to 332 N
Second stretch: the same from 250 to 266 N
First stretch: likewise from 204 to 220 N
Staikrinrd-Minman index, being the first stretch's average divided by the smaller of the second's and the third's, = 1.04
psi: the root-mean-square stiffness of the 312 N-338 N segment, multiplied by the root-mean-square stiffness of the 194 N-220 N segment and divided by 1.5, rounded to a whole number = 194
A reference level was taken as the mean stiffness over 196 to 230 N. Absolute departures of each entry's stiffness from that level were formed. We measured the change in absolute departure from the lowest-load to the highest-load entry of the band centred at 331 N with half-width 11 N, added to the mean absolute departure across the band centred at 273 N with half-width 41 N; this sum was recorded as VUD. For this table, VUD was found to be 7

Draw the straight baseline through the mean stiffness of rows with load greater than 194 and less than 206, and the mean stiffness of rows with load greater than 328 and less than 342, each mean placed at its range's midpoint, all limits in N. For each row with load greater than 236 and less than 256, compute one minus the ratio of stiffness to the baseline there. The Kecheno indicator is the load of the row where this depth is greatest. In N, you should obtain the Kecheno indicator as 237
